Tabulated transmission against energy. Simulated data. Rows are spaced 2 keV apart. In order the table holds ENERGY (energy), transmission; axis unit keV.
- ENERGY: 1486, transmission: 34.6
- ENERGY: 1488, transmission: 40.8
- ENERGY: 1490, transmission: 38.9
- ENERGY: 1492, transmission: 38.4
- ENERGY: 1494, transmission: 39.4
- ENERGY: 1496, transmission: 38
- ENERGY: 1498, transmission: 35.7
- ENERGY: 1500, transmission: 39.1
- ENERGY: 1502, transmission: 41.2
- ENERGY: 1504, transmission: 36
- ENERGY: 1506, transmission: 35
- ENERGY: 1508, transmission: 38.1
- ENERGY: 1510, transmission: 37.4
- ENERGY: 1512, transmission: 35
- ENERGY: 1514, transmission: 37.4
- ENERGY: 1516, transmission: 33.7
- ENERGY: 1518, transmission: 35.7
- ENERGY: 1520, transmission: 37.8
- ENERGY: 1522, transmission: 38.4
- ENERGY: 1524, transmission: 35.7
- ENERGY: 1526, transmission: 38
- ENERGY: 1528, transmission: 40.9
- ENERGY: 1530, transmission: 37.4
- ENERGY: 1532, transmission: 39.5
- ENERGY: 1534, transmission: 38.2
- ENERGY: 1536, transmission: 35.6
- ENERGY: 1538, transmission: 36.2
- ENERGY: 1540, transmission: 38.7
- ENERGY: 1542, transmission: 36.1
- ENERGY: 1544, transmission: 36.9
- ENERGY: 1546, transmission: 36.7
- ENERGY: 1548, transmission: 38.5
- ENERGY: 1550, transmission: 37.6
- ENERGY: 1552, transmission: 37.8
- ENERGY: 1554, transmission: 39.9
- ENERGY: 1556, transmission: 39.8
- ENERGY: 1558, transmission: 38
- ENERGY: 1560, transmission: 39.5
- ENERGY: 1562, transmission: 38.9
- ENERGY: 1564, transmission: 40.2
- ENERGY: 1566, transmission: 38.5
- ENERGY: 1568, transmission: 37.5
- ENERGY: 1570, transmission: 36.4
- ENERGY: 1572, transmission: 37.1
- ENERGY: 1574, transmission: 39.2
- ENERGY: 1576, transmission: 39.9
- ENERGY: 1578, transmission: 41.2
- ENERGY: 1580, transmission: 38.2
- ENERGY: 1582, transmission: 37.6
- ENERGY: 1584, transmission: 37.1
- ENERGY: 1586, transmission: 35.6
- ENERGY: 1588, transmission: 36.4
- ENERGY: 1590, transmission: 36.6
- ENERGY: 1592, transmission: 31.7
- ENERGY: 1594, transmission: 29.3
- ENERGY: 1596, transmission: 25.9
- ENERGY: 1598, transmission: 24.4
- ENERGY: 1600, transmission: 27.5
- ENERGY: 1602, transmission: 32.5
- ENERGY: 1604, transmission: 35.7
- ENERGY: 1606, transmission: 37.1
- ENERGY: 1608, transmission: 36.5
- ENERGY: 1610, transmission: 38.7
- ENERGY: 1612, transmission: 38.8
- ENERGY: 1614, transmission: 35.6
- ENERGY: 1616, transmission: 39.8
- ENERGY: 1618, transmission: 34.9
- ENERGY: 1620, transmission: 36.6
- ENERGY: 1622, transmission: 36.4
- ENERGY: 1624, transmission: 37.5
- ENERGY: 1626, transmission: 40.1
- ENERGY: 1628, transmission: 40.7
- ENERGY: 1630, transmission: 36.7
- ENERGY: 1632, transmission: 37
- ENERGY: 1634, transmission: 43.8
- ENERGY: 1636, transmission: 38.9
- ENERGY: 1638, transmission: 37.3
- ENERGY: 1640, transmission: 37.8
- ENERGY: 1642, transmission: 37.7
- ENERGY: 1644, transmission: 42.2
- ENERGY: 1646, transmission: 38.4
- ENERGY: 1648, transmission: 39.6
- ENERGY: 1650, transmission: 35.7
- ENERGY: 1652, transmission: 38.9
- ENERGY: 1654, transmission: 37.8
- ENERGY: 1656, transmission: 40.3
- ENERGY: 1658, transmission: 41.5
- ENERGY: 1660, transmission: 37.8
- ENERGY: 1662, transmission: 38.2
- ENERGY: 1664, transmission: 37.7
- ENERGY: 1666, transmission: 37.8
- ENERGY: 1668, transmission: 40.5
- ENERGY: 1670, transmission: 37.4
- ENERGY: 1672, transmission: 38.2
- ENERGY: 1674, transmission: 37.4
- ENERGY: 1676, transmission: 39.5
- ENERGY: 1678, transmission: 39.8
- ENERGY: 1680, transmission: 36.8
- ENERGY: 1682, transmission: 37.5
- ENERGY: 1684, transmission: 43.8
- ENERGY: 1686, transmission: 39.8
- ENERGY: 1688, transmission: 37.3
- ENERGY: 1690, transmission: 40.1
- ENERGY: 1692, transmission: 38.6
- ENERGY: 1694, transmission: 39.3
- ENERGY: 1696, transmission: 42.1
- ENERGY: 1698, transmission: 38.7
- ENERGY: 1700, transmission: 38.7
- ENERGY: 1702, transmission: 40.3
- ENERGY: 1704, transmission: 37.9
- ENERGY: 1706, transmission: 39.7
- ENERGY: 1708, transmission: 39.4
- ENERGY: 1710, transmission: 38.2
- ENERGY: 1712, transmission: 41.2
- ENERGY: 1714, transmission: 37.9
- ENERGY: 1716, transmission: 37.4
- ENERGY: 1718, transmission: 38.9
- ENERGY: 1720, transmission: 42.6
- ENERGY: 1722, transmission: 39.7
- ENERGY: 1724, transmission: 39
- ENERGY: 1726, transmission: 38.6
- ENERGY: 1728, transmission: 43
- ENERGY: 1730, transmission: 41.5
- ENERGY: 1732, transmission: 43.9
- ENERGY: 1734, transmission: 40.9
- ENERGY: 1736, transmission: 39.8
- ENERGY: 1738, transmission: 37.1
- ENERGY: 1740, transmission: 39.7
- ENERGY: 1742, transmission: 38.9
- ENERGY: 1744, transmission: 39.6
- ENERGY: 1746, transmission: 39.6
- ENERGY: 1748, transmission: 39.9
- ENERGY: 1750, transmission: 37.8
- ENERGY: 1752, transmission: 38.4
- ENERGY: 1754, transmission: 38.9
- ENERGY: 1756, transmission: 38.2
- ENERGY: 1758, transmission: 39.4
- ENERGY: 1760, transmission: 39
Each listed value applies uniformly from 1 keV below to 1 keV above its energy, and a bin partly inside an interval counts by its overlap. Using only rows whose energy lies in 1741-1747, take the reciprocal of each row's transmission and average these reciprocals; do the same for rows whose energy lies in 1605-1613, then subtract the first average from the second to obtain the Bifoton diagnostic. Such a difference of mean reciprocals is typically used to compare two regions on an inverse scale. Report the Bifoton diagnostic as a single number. 0.0011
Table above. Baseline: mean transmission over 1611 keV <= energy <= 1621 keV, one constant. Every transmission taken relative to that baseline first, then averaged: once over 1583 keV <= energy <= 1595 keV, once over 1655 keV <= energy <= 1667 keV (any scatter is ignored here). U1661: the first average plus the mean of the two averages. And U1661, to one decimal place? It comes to -3.2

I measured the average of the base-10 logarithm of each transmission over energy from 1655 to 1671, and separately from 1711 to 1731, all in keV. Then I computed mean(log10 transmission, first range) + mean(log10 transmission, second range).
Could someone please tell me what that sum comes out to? 3.19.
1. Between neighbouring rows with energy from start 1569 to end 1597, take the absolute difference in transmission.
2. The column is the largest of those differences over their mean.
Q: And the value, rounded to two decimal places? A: 2.88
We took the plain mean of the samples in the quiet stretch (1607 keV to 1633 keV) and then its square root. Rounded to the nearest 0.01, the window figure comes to 6.14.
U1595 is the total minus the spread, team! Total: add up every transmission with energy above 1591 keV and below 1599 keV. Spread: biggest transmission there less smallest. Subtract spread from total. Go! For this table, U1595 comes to 104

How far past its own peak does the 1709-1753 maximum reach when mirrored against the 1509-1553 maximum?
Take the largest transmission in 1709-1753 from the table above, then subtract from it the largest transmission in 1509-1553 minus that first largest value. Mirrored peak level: 46.9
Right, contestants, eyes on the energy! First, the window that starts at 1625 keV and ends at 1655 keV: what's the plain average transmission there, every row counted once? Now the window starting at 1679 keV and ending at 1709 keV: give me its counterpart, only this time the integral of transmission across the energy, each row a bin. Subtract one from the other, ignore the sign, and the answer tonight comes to 1141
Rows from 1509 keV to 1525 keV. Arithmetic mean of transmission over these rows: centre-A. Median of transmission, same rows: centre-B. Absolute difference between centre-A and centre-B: 0.16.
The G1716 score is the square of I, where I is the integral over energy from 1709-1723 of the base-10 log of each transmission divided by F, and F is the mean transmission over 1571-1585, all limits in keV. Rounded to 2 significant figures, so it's 0.014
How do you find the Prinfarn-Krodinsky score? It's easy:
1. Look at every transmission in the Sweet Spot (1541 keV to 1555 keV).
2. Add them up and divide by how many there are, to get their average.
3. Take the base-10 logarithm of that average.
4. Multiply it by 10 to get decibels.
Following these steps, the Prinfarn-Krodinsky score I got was 15.8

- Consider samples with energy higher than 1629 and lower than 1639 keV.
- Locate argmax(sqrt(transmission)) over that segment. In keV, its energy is 1634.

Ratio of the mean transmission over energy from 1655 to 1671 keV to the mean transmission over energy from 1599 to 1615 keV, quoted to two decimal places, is 1.10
